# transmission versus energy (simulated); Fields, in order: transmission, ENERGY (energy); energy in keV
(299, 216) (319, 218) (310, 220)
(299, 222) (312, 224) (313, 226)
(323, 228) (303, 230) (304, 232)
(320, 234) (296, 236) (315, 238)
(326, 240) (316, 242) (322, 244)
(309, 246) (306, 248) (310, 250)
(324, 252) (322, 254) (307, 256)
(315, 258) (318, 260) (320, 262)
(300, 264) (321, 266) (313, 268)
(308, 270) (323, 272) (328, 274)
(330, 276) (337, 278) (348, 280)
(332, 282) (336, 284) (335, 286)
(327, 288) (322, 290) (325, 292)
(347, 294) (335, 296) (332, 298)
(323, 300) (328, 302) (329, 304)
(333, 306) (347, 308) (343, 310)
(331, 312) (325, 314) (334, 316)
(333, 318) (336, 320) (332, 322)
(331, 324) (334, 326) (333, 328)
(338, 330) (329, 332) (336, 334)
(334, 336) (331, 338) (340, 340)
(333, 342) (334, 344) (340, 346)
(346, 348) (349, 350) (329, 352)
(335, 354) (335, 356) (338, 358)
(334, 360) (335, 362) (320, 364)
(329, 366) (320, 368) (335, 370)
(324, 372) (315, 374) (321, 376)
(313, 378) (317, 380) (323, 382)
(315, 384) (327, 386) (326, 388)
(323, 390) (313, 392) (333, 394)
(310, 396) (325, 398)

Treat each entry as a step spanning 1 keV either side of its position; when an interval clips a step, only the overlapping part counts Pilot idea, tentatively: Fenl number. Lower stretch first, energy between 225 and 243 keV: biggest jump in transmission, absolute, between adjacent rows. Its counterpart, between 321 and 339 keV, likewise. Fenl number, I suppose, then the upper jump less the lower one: -15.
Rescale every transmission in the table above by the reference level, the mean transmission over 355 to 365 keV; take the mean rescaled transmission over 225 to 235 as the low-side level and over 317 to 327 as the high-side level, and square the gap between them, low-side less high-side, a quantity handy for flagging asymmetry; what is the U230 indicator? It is 0.0038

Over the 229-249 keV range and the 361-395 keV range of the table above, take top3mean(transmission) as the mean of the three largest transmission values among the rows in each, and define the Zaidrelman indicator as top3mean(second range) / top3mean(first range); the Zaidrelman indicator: 1.04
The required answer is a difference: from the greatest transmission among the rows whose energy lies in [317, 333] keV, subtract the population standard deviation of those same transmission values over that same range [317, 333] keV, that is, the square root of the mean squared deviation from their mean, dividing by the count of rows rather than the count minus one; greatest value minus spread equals 335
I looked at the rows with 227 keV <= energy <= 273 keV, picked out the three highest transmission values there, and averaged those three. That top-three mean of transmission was 324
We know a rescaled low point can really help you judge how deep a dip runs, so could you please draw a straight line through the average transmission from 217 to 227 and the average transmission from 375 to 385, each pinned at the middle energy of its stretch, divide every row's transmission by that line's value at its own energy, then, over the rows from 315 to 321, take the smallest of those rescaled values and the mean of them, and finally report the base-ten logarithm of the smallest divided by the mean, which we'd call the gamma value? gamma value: -0.0017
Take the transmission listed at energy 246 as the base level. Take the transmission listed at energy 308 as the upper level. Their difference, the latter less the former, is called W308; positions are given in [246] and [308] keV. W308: 38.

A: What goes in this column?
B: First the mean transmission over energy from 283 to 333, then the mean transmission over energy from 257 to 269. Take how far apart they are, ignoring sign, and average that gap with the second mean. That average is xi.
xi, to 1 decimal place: 166.4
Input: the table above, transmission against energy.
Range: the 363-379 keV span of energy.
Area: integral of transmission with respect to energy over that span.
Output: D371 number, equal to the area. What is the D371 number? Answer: 5154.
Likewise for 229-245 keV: 5004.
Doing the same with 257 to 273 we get 5036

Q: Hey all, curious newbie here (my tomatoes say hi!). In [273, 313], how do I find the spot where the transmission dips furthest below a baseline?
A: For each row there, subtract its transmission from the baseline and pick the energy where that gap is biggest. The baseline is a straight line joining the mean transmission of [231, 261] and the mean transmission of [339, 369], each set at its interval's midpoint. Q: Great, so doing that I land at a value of 300 keV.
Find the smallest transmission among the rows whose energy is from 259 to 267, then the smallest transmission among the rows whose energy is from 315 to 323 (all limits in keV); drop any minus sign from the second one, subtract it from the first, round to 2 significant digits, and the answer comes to -32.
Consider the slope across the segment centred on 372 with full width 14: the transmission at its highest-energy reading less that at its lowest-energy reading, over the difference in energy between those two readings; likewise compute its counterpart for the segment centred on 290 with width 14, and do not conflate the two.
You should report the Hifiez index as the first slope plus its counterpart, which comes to -1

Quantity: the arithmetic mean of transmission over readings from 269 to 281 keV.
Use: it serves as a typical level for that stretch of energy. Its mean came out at 329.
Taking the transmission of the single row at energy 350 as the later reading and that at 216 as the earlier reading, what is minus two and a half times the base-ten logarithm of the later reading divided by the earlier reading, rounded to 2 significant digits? -0.17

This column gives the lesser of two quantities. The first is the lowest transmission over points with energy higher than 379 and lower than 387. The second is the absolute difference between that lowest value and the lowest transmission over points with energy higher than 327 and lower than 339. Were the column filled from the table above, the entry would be 14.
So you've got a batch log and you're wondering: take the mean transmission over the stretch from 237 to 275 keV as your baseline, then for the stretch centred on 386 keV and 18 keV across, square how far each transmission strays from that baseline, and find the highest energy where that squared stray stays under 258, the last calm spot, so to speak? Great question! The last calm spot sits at 392 keV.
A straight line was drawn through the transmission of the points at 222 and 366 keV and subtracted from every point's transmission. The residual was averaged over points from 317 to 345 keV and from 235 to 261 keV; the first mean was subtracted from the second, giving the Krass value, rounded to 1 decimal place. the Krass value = -2.3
